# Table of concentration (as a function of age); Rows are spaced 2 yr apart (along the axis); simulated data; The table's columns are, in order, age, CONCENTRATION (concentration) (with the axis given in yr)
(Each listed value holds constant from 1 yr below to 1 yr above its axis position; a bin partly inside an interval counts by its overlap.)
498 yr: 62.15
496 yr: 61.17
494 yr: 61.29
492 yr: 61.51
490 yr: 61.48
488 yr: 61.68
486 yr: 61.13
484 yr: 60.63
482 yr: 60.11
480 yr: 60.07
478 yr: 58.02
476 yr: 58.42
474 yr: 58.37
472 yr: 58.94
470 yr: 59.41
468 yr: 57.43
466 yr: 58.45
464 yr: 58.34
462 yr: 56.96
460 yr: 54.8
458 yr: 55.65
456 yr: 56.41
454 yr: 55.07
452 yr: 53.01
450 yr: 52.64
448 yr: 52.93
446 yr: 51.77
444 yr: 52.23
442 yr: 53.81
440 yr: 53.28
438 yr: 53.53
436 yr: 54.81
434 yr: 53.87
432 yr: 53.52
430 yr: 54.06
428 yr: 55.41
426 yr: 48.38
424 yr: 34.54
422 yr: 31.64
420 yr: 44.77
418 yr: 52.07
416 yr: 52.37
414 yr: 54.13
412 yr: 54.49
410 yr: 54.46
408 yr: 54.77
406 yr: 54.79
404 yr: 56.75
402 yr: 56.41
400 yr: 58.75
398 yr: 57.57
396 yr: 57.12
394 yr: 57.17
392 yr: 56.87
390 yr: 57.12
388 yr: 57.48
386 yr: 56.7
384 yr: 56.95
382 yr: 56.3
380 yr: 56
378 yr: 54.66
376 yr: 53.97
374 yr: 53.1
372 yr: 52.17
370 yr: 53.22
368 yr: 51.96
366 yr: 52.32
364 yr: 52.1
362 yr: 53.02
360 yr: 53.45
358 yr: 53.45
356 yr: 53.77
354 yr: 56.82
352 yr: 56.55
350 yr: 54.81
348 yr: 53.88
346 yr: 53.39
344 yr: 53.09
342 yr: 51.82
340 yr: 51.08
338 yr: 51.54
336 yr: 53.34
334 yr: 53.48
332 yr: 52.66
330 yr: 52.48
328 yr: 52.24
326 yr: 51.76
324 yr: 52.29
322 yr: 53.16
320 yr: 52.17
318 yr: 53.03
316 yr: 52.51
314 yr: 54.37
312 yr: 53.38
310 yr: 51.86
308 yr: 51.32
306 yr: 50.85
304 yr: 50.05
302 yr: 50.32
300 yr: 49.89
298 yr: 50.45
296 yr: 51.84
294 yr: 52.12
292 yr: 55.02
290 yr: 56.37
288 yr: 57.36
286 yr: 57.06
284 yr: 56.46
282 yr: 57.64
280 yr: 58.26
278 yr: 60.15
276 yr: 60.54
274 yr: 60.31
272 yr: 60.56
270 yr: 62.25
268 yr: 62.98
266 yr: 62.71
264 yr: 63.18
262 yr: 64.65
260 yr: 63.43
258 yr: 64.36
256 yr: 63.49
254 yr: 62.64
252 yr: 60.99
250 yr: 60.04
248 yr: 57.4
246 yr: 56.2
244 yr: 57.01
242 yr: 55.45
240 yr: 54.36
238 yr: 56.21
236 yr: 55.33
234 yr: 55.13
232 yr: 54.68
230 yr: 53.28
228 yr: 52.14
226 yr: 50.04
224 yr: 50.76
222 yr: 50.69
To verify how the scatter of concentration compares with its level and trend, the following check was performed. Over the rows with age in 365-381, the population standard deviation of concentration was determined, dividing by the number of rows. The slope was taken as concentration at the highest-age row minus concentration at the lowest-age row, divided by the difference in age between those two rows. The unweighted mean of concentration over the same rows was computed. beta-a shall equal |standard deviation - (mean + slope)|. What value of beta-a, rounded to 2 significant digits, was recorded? 52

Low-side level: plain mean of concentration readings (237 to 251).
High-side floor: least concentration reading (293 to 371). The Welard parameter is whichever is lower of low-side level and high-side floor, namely 50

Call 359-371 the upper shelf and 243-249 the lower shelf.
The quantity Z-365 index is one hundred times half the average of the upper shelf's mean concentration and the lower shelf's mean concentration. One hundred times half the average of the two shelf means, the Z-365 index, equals 2739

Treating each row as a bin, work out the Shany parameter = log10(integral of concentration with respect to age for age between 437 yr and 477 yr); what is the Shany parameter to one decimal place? 3.3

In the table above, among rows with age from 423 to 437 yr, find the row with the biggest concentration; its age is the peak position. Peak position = 428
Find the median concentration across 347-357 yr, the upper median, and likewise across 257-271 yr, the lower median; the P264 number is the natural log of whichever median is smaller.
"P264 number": 4.00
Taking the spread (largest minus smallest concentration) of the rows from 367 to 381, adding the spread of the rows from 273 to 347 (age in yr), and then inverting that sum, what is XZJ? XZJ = 0.068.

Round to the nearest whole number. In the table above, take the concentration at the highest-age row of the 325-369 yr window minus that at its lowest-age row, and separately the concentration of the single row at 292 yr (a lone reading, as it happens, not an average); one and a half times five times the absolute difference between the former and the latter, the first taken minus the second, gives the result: 411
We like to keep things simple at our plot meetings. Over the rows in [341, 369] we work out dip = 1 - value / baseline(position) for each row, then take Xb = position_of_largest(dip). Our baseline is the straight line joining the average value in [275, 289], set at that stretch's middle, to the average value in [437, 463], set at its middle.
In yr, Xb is 342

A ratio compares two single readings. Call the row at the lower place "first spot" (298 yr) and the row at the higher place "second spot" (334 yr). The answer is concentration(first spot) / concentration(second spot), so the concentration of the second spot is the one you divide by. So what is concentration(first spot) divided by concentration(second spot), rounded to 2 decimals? 0.94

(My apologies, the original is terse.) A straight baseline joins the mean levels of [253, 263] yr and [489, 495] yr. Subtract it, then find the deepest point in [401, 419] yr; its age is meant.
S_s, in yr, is 418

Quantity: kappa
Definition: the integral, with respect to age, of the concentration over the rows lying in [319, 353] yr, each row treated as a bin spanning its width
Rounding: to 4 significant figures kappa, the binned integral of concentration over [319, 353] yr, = 1799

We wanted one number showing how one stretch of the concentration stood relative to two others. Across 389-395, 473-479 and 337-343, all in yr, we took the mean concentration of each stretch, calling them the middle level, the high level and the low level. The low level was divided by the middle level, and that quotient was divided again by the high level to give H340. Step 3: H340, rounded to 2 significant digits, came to 0.015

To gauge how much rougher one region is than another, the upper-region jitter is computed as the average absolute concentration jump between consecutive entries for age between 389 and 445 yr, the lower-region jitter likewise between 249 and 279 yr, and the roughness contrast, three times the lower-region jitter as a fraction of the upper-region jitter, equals 1.1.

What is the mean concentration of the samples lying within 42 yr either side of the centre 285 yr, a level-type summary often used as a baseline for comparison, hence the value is 57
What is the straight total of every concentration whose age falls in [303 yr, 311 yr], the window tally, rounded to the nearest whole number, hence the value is 204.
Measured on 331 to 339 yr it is 211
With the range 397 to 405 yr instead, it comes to 229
